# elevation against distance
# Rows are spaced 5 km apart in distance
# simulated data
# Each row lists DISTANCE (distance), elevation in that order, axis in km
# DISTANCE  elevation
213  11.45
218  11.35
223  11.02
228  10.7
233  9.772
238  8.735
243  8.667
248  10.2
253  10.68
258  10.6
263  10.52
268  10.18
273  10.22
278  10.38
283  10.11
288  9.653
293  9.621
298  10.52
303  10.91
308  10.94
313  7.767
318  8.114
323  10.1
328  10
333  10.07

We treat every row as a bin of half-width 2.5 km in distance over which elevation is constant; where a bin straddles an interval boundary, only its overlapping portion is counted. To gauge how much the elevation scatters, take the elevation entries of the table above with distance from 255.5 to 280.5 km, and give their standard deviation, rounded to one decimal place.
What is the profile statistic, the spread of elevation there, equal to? 0.2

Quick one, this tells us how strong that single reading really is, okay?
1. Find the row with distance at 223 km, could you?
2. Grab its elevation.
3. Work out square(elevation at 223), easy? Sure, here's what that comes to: 121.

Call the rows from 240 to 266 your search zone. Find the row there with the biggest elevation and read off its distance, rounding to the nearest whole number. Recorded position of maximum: 253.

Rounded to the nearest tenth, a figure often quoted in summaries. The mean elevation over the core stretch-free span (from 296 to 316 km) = 10.0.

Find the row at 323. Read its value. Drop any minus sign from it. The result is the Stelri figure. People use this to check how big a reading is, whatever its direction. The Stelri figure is 10.10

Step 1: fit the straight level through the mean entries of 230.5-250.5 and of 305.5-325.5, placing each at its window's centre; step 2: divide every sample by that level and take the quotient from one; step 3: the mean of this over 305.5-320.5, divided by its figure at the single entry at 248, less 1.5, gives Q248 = -1.8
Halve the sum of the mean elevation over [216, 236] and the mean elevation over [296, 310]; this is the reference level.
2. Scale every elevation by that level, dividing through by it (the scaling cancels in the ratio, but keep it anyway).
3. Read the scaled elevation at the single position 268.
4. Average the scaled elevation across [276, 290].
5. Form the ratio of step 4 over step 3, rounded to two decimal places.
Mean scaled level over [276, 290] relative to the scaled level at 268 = 0.99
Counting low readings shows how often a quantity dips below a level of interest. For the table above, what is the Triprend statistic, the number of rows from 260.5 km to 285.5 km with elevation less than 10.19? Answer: 2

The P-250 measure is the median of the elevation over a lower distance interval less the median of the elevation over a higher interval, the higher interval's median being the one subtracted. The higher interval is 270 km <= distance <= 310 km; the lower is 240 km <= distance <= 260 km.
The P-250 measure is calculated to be 0.1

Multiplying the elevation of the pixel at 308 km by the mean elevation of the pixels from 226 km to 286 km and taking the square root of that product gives 10.5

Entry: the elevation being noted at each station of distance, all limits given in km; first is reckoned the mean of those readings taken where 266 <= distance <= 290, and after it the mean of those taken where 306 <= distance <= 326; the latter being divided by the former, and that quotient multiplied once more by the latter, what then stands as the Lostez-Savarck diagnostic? 8.4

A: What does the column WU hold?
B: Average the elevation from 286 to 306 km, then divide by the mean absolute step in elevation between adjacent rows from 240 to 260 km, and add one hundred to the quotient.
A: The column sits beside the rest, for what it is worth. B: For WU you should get 115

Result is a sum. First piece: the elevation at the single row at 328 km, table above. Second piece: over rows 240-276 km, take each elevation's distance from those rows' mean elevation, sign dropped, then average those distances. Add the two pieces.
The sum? 10.4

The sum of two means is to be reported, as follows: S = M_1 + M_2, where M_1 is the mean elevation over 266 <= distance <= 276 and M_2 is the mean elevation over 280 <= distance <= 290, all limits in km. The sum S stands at 20.1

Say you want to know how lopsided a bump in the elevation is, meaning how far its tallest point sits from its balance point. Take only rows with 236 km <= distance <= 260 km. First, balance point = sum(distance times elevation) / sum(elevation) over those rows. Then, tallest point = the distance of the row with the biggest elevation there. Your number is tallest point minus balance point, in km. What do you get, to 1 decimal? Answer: 4.4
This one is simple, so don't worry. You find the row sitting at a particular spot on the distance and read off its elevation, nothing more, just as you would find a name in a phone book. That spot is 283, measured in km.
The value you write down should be 10.11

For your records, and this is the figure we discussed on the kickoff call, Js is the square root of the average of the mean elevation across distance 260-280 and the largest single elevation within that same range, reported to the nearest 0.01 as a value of 3.23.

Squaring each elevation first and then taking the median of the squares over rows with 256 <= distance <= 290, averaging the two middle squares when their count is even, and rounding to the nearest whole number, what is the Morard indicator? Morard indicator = 104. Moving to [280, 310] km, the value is 106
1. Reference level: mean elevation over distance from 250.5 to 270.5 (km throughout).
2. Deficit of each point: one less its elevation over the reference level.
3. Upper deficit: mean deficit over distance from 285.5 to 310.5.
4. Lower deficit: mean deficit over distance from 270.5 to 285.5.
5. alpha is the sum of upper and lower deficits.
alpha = 0.04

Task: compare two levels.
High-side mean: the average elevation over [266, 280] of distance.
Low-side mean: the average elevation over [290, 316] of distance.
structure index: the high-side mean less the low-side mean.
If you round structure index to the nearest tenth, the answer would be 0.3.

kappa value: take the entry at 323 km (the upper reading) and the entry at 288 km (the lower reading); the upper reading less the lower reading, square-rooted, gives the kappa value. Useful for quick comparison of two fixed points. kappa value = 0.67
